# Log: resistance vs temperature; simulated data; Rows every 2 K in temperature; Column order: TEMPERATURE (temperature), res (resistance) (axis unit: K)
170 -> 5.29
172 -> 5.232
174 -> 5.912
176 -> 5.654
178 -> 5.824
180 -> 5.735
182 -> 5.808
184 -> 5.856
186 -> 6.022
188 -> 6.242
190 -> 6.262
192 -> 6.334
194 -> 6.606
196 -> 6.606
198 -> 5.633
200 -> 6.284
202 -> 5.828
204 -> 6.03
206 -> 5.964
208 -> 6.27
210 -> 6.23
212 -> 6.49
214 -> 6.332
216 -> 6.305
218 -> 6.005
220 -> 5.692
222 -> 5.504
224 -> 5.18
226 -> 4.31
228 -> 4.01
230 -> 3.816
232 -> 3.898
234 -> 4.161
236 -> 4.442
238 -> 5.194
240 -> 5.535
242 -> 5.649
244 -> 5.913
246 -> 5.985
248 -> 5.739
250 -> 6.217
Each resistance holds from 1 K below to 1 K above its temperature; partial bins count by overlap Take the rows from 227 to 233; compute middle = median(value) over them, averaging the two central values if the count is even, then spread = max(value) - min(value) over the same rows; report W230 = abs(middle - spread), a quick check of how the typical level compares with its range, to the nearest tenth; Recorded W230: 3.7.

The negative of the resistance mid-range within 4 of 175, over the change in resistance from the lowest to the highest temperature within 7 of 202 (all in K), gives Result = 17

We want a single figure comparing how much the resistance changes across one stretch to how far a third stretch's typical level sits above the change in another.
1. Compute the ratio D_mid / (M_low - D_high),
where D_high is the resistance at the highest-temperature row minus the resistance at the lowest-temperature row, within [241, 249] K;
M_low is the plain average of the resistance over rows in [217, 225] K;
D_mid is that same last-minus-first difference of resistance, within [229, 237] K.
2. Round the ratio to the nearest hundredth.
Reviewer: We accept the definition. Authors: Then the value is 0.11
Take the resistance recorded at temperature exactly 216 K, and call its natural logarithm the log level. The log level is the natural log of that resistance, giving 1.84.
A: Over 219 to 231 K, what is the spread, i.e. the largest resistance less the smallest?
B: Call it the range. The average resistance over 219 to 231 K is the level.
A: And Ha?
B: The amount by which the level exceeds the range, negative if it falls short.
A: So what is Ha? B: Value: 2.9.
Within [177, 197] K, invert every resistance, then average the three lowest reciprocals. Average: 0.154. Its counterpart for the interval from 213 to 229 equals 0.161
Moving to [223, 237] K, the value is 0.217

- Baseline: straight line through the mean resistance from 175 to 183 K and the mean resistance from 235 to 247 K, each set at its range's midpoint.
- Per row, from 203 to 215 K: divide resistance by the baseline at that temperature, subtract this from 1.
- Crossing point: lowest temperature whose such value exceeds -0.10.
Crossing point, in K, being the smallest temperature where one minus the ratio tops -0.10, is 204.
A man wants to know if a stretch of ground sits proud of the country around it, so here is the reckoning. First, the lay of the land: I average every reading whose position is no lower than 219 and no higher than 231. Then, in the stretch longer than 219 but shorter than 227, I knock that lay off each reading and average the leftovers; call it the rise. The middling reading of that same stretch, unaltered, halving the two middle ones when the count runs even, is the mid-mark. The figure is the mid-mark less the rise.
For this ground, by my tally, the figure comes 4.92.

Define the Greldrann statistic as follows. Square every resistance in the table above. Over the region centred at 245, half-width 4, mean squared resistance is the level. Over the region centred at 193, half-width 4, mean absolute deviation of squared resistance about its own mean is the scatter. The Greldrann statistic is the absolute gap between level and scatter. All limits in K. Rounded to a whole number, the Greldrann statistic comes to 32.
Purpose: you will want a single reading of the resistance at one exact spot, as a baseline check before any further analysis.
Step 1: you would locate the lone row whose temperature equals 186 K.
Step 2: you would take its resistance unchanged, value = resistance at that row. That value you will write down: 6.022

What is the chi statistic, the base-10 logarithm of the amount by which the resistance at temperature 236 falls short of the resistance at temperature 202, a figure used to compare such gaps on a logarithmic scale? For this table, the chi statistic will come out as 0.1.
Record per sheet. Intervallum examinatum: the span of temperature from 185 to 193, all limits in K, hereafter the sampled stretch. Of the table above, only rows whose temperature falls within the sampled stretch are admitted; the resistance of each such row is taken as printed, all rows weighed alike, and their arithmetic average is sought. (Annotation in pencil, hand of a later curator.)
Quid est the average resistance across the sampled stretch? 6.2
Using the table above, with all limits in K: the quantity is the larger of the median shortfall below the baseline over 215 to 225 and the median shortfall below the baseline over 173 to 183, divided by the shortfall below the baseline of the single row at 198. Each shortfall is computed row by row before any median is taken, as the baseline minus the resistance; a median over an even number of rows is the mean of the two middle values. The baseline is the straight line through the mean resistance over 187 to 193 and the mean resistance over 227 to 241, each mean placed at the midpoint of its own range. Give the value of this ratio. 3.1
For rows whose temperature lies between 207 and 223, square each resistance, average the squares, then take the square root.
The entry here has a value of 6.11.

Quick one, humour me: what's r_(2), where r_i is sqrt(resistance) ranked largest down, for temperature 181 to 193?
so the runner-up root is 2.50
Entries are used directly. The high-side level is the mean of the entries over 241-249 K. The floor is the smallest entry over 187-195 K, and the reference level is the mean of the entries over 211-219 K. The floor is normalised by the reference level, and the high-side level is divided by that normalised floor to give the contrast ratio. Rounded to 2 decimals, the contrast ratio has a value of 5.86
